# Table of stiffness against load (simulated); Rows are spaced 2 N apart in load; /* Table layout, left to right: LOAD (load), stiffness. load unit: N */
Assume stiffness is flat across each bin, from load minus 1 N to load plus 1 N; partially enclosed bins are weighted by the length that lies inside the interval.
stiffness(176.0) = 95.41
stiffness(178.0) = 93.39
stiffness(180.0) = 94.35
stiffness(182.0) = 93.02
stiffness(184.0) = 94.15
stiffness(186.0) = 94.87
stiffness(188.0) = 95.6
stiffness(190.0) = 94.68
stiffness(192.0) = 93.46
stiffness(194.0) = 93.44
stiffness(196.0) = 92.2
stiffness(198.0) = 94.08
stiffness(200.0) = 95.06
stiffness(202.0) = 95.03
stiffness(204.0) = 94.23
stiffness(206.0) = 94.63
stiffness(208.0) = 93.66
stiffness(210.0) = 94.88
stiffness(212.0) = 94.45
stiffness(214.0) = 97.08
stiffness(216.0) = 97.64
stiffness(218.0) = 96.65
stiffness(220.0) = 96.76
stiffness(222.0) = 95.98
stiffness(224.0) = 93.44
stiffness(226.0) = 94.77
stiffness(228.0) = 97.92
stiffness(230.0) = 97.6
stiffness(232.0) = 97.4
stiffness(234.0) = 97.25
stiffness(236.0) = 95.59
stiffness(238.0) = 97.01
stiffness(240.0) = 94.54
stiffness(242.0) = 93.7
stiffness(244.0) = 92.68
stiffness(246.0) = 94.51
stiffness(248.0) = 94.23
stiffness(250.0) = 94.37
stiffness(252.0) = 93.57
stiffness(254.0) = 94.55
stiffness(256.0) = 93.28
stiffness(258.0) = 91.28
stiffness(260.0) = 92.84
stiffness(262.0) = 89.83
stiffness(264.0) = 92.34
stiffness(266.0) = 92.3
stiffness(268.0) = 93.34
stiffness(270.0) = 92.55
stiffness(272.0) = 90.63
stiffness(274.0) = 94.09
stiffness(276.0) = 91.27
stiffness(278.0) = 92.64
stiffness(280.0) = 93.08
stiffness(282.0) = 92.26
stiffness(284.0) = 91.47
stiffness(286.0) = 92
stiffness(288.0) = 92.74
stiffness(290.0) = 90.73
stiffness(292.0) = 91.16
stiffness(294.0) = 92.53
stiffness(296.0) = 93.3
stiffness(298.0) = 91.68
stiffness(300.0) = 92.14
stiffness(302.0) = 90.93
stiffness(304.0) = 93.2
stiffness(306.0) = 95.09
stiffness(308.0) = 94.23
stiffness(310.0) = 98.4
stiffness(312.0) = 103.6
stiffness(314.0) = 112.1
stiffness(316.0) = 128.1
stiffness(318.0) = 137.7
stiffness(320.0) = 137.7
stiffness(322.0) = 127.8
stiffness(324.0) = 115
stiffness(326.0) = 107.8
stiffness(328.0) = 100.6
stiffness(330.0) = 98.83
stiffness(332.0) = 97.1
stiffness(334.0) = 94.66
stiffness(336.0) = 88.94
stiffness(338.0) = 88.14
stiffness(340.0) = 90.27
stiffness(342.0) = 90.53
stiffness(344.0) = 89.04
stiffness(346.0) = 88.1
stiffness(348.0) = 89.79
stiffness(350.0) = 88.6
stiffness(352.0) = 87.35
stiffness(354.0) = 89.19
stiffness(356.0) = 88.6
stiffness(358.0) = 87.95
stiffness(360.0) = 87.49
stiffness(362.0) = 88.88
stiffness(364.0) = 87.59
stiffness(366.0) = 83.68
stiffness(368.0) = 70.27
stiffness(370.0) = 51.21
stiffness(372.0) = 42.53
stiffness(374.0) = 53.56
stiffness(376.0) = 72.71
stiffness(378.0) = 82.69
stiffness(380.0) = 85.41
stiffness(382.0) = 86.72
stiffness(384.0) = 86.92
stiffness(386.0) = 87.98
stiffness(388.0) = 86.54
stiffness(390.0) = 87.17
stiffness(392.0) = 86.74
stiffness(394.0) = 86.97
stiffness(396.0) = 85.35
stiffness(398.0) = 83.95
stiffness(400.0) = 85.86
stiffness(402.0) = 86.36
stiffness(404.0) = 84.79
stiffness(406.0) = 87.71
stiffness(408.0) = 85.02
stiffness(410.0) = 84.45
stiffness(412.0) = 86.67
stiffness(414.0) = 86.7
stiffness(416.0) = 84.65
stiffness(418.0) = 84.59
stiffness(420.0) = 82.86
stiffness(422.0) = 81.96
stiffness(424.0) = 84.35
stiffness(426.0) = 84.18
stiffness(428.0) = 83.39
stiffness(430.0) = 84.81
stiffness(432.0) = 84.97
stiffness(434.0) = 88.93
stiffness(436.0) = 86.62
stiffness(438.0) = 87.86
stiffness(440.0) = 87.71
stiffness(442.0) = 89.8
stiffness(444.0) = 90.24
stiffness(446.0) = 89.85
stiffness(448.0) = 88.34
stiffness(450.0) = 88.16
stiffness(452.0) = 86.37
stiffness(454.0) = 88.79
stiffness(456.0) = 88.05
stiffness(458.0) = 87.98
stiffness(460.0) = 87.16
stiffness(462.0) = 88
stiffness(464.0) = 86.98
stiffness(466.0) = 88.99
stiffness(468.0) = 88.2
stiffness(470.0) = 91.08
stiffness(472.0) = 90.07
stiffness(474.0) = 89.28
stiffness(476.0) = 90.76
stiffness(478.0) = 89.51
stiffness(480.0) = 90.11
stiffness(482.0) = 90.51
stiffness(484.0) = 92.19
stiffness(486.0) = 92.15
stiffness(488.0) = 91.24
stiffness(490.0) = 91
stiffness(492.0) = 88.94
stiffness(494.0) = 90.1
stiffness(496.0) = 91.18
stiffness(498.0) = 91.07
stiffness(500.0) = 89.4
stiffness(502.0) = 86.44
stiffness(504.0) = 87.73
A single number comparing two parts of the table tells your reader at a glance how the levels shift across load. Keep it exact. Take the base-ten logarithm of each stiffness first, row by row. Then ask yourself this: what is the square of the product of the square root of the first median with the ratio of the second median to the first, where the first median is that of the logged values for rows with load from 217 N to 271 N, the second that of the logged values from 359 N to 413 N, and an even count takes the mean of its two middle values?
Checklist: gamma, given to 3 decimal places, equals 1.894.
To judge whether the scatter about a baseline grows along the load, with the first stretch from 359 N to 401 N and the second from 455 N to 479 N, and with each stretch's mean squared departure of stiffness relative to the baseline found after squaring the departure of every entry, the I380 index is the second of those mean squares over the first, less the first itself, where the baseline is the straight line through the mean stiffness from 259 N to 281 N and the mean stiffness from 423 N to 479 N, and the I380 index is -282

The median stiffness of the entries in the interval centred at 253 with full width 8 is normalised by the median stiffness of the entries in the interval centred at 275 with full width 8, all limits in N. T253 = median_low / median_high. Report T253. 1.02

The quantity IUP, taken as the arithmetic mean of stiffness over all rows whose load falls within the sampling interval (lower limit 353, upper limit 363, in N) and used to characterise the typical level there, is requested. 88.4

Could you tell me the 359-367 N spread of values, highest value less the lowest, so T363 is 5.2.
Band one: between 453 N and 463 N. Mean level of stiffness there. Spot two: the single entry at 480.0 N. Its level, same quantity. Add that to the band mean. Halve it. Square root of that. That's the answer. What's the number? 9.4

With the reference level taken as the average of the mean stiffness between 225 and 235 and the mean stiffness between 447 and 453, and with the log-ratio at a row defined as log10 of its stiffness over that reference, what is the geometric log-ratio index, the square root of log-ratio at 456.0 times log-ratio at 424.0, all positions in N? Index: 0.028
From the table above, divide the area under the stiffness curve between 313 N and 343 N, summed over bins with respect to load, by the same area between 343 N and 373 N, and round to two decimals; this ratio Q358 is 1.32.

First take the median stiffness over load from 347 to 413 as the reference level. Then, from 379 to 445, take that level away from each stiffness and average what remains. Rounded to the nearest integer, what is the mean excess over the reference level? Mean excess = -1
